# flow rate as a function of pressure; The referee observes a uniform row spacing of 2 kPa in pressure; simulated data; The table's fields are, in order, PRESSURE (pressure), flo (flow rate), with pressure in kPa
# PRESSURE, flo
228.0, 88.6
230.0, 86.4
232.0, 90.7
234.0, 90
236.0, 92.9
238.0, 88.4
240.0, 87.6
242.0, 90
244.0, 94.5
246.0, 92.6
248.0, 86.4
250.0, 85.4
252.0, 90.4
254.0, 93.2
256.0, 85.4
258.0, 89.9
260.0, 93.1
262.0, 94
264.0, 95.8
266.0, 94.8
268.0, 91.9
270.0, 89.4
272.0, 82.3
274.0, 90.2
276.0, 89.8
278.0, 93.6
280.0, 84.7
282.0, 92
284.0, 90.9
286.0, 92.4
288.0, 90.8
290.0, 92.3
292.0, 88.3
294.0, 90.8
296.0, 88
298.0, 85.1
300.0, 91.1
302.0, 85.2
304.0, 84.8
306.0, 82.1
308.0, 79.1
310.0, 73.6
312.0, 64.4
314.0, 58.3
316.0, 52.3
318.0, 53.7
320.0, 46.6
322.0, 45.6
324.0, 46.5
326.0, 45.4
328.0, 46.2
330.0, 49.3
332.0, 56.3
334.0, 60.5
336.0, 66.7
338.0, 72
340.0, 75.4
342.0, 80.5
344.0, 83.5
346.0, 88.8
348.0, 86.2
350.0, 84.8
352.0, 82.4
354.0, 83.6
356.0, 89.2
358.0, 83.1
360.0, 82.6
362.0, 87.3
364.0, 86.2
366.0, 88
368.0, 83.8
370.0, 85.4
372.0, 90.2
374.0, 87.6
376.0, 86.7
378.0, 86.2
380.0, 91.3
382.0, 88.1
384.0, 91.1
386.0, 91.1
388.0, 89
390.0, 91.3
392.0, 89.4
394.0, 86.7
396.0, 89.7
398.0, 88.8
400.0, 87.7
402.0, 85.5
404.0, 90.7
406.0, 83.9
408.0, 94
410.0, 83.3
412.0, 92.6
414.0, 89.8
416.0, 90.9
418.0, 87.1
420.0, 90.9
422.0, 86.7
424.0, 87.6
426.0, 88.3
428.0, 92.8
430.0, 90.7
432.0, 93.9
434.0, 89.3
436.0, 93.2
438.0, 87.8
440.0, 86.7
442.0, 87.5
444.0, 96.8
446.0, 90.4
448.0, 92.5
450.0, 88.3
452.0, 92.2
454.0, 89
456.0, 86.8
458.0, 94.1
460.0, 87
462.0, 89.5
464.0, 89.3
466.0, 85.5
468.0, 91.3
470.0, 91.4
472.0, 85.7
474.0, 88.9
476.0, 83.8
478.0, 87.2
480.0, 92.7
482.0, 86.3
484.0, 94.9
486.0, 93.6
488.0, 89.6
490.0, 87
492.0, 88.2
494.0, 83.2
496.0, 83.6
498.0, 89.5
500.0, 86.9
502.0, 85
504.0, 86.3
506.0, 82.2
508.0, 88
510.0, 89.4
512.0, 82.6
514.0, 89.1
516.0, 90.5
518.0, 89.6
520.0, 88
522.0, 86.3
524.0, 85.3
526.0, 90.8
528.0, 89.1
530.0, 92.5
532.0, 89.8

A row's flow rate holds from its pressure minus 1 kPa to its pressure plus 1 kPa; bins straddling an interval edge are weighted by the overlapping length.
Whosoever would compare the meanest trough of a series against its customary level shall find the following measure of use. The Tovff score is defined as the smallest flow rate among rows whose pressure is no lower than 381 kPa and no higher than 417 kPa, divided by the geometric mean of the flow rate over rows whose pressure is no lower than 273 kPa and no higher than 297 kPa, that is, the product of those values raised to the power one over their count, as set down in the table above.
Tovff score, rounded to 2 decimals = 0.92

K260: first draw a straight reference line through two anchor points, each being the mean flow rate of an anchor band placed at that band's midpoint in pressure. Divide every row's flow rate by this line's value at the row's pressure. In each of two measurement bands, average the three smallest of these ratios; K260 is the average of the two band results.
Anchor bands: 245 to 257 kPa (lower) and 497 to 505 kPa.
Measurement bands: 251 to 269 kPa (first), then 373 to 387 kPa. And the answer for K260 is 0.992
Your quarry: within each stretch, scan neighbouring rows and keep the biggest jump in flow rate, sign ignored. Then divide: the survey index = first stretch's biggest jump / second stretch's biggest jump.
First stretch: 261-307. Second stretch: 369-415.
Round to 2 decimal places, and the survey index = 0.83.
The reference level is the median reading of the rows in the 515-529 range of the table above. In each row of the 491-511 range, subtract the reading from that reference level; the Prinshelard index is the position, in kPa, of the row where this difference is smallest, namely 498.0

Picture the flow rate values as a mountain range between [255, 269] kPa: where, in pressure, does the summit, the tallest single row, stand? 264.0 kPa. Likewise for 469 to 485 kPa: 484.0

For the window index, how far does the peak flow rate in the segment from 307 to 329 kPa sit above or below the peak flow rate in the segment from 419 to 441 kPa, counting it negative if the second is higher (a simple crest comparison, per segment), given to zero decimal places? -15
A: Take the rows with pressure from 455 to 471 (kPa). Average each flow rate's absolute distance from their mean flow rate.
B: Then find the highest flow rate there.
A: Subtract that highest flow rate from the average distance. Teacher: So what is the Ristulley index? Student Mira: -92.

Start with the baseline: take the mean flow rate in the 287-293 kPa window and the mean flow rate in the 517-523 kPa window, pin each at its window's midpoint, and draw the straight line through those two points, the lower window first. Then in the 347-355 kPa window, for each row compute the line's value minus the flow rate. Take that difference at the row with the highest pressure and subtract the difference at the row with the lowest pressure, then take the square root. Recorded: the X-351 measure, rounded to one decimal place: 1.6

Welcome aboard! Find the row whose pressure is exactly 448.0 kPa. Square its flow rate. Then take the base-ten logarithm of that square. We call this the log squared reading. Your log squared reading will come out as 3.93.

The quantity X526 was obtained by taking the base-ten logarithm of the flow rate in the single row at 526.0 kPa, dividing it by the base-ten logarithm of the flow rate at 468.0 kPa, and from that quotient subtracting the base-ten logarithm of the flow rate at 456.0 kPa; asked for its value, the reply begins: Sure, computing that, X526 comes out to -0.94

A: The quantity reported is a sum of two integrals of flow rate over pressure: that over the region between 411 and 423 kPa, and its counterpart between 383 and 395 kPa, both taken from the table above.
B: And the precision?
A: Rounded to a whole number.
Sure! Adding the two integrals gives 2153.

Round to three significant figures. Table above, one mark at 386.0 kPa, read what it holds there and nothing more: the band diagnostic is 91.1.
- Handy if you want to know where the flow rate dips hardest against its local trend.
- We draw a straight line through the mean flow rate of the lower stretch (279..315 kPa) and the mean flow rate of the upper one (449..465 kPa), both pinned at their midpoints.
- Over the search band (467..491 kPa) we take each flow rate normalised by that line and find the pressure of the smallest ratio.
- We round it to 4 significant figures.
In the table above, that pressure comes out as 476.0 kPa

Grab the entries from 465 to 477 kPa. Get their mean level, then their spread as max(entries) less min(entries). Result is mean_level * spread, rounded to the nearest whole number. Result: 667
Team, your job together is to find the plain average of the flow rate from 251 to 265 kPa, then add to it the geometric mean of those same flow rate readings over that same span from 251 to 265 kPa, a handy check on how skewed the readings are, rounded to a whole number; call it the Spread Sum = 183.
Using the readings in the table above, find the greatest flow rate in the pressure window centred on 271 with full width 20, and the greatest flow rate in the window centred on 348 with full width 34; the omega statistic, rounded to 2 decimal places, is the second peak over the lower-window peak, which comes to 0.93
